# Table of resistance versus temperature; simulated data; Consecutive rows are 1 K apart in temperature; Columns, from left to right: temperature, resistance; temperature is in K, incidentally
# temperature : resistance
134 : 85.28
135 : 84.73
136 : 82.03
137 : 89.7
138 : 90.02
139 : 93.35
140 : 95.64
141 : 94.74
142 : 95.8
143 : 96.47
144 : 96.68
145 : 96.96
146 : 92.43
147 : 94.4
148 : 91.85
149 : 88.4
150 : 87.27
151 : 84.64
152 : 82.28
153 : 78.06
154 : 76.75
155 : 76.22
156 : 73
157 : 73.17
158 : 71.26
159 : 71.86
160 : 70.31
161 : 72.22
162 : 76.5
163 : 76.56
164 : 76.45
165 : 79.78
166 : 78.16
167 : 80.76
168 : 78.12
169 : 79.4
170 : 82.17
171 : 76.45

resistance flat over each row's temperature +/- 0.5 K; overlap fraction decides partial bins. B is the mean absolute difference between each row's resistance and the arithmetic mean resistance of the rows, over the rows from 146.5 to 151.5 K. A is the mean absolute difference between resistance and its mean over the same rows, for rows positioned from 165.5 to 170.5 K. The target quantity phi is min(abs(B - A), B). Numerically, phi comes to 1.7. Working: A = 1.4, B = 3.1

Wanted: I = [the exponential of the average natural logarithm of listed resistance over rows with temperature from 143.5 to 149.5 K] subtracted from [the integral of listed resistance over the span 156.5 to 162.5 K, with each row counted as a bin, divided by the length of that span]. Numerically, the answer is -21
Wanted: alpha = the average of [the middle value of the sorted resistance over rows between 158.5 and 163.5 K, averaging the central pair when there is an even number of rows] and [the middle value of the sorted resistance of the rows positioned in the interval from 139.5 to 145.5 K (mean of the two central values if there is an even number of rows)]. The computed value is 84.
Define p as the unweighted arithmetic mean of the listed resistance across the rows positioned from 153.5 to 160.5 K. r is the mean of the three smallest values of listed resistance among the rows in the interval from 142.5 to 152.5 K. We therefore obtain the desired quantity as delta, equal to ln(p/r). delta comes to -0.1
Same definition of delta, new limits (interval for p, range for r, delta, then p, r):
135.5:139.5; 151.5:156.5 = 0.2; 89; 75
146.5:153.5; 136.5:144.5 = 0.0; 87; 91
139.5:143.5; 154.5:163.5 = 0.3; 96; 71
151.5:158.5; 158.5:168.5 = 0.1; 76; 71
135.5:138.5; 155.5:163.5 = 0.2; 87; 71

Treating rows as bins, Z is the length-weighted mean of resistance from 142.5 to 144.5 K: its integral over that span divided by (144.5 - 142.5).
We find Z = 97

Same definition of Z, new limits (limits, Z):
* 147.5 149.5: 90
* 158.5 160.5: 71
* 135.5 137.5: 86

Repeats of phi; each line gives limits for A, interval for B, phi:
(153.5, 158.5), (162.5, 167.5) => 0.4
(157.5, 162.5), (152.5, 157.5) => 0.3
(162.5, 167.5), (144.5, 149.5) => 0.8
